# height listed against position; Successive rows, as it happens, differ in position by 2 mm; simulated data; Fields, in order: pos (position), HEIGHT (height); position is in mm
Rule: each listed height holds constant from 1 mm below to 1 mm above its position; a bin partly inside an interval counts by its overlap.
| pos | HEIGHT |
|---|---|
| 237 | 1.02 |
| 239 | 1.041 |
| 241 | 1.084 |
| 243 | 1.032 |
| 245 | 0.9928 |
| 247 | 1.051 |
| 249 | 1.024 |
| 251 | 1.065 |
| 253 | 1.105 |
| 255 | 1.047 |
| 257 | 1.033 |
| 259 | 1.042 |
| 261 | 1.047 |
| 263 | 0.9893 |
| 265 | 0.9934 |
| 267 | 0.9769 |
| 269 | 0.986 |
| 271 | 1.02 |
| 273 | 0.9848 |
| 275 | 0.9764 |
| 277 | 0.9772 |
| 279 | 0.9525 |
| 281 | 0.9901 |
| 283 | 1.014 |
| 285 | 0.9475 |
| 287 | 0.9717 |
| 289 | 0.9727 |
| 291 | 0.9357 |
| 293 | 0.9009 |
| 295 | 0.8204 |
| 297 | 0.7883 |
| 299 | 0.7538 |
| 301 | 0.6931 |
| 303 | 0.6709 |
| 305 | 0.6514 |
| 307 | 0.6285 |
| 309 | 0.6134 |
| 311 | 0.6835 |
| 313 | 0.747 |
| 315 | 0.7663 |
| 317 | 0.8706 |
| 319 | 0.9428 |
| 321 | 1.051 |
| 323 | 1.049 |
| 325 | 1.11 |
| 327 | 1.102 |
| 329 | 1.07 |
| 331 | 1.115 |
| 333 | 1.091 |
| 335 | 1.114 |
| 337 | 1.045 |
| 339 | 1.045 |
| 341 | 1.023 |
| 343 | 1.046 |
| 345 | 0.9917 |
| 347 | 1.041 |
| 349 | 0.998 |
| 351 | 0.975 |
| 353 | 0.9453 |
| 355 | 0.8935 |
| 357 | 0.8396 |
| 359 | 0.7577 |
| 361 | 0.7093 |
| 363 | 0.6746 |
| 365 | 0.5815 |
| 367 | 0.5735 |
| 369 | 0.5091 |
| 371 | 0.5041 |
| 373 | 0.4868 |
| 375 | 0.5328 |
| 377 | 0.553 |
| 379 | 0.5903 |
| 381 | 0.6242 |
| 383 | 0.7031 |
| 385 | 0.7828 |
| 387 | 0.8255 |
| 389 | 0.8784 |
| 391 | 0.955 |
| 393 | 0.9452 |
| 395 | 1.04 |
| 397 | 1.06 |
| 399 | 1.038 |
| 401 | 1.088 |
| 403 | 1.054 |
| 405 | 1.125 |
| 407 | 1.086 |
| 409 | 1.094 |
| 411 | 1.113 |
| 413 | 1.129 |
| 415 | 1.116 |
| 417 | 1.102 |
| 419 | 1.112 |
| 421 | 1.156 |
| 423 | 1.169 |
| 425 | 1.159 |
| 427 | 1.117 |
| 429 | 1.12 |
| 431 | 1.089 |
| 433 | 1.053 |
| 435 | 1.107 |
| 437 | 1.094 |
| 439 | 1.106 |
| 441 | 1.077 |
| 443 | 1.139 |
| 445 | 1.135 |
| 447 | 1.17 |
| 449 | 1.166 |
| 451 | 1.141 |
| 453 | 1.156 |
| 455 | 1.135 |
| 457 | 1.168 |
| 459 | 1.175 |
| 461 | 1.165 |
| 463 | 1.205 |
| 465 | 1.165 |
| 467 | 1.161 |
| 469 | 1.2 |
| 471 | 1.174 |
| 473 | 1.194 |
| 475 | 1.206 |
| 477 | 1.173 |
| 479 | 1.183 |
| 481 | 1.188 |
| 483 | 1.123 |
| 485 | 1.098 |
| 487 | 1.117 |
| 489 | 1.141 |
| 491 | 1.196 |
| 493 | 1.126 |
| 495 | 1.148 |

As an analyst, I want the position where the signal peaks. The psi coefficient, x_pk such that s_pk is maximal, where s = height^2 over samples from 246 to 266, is 253 mm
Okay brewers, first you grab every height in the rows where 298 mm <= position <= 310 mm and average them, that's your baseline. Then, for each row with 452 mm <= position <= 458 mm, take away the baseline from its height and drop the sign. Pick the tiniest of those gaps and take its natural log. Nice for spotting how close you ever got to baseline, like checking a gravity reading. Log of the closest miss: -0.76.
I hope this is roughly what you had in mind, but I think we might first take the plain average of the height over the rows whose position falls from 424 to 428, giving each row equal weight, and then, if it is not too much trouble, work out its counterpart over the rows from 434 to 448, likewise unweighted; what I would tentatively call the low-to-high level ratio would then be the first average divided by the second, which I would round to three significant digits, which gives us 1.02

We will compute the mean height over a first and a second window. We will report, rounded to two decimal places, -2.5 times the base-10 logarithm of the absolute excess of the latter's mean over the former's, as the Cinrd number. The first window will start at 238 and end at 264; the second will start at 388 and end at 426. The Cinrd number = 3.73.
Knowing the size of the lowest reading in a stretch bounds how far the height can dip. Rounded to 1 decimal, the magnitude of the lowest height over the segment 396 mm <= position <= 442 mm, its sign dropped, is 1.0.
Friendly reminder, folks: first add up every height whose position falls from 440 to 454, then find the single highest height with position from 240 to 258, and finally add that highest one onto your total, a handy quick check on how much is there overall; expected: 9.1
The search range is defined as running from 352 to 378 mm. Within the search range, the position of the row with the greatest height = 353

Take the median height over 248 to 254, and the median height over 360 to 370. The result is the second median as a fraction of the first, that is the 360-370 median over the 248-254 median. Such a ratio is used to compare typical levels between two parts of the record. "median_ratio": 0.5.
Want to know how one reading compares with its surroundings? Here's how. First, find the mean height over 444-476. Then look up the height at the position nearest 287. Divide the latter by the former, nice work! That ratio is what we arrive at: 0.83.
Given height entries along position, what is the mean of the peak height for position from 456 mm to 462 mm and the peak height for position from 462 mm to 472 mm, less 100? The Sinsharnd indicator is -98.8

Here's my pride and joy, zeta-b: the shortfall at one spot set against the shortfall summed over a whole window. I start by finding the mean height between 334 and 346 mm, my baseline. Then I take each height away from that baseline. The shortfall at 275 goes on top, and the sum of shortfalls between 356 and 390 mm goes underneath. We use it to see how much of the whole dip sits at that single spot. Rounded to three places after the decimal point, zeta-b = 0.010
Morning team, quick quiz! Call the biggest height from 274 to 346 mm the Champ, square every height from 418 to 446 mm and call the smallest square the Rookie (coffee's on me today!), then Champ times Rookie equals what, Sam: 1.2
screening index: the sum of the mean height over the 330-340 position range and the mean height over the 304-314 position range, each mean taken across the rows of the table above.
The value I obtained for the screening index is 1.75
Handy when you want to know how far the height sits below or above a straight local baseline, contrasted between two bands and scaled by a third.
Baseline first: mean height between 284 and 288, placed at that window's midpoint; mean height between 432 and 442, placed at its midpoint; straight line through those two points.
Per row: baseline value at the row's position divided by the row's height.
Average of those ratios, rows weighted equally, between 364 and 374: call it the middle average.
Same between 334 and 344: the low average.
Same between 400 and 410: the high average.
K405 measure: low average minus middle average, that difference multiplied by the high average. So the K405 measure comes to -1.0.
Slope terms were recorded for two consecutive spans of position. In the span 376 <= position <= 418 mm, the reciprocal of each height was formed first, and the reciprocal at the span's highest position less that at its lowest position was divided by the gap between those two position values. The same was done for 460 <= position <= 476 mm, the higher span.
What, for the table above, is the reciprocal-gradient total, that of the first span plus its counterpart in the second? -0.025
